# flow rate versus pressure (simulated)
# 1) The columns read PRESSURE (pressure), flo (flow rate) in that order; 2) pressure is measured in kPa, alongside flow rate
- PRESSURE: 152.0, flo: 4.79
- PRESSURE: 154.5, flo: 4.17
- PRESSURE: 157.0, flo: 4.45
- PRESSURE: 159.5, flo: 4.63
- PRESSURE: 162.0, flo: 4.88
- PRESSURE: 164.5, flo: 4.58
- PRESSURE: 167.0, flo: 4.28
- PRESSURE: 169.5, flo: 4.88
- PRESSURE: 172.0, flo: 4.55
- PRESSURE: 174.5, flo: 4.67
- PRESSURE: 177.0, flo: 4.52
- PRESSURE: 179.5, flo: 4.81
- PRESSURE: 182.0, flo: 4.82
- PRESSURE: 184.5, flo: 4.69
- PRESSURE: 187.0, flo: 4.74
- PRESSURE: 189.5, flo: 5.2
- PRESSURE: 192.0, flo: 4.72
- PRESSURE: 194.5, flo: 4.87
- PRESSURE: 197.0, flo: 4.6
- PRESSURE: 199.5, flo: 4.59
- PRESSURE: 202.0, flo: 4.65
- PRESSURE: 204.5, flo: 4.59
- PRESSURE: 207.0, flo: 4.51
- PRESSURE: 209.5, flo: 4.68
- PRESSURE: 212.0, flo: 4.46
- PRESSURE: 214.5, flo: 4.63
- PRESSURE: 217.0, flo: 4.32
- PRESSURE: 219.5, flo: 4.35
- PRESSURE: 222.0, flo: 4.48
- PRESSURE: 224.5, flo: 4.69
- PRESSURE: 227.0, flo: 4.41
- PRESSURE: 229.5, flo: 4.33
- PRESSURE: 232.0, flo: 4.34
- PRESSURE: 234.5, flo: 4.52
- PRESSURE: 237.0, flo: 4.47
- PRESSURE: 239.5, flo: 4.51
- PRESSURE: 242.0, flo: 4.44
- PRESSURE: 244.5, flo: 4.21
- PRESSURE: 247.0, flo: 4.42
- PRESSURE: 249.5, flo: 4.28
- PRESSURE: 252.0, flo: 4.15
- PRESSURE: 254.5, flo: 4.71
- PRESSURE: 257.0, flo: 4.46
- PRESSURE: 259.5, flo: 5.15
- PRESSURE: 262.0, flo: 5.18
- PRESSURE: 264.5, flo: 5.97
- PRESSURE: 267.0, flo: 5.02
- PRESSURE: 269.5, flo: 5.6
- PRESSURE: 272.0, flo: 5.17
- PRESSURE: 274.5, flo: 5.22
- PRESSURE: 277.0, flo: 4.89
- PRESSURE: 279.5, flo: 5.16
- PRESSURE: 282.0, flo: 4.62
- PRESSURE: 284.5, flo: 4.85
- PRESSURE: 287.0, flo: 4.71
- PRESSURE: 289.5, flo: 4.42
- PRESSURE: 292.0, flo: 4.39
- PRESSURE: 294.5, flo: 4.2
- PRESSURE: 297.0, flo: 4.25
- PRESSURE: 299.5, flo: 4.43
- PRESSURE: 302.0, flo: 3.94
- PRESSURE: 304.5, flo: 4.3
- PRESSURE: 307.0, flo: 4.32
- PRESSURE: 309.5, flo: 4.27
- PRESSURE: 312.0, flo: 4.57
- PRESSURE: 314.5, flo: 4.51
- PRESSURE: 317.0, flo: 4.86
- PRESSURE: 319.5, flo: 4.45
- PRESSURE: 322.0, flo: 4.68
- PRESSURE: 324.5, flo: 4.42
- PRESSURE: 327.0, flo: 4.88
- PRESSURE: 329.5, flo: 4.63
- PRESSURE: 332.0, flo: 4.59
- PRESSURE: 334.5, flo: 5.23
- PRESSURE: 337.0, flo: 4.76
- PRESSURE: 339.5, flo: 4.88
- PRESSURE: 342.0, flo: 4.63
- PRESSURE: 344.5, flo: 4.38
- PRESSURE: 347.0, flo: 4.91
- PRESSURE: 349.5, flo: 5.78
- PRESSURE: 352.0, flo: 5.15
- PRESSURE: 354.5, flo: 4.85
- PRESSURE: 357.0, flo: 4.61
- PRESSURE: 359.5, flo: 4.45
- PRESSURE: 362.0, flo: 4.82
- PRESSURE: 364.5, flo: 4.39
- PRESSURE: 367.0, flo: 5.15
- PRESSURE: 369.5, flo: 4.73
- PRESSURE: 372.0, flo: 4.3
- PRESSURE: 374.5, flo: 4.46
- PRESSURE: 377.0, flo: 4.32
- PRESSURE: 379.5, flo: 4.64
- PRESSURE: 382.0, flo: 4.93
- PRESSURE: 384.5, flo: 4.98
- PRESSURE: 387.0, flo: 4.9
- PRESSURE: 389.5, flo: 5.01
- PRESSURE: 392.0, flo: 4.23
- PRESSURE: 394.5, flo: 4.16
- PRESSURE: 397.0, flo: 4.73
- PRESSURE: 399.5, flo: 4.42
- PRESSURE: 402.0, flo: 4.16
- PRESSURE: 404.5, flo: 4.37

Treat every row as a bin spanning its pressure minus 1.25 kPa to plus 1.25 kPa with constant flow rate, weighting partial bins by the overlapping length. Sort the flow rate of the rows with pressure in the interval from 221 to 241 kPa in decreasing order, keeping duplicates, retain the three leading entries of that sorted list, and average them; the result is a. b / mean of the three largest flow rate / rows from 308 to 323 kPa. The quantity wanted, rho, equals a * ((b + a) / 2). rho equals 21.2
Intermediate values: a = 4.57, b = 4.70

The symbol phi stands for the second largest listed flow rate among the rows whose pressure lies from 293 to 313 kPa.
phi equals 4.43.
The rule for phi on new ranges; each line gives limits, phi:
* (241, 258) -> 4.46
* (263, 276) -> 5.6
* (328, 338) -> 4.76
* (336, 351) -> 4.91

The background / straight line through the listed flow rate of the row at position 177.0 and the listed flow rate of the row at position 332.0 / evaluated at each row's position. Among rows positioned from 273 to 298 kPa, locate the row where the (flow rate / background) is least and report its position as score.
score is 294.5 kPa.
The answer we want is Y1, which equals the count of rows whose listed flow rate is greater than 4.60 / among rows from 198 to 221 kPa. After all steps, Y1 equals 3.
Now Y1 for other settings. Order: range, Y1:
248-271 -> 6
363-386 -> 5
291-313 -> 0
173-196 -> 8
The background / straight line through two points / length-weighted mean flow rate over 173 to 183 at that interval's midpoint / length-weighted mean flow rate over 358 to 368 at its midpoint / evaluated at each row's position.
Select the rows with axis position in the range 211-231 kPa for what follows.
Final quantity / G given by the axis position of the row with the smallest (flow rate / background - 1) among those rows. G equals 217.0 kPa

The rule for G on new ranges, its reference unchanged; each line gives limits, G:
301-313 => 302.0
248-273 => 252.0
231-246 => 244.5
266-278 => 277.0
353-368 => 364.5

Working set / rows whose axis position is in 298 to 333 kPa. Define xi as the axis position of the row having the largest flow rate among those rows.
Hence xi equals 327.0 kPa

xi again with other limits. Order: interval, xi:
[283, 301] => 284.5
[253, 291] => 264.5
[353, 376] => 367.0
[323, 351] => 349.5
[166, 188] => 169.5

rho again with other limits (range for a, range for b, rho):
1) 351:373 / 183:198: 25.2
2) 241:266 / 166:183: 27.9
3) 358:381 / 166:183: 23.9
